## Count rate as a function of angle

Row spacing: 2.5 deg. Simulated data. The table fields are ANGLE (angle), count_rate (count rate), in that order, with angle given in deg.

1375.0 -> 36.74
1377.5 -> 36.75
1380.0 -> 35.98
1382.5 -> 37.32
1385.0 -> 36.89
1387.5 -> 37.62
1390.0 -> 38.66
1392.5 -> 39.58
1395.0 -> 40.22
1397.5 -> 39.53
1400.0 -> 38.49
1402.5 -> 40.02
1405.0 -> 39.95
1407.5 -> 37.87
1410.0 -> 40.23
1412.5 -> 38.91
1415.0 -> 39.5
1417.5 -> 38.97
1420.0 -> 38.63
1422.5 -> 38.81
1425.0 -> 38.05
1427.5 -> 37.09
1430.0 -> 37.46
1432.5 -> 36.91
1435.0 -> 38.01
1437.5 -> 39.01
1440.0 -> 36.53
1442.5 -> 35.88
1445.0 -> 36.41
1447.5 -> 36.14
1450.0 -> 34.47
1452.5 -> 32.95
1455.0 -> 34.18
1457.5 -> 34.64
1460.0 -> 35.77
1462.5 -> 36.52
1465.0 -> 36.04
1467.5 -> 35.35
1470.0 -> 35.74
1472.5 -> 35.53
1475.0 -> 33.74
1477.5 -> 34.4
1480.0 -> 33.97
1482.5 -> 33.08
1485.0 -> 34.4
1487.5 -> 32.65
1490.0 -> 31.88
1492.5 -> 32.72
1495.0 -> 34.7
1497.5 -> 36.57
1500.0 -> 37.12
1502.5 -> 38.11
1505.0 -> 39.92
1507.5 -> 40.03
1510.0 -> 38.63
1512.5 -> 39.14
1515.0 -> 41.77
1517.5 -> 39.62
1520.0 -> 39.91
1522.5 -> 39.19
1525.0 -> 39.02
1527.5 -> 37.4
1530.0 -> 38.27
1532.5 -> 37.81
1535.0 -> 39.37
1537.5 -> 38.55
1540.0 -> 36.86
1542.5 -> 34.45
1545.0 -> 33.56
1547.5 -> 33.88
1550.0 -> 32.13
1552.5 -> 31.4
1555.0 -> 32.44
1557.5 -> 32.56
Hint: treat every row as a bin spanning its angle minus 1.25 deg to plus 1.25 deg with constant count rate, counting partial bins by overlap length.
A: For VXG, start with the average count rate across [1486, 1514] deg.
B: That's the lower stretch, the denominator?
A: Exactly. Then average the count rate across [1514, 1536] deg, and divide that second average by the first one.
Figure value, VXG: 1.07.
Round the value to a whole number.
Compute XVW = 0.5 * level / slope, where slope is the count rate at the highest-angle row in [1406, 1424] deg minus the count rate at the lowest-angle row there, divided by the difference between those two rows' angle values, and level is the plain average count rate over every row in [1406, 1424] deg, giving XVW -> 311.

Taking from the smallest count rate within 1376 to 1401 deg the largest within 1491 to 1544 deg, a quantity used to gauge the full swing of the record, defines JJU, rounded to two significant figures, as -5.8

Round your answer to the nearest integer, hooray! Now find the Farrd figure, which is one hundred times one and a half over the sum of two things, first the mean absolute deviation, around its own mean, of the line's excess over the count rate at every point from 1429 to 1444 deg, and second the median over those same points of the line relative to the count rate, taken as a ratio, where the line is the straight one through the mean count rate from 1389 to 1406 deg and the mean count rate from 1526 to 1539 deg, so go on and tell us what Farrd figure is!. 79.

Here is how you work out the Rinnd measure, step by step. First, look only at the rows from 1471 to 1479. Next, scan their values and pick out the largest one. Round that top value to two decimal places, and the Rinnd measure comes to 35.53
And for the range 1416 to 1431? 38.97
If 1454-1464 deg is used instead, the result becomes 36.52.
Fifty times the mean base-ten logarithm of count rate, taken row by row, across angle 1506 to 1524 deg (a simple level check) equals 80.0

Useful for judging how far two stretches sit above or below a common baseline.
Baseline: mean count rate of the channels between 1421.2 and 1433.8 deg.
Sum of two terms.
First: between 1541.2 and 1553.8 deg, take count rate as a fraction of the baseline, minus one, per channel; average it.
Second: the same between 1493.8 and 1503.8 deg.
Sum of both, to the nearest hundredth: -0.15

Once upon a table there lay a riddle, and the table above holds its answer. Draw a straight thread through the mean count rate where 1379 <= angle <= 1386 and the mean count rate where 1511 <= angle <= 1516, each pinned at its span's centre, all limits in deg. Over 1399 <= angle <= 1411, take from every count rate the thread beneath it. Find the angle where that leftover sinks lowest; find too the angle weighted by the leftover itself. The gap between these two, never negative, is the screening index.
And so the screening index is 2.3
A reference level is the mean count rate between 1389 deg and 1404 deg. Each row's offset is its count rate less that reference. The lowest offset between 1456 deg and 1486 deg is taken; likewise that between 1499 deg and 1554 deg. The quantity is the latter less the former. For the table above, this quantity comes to -2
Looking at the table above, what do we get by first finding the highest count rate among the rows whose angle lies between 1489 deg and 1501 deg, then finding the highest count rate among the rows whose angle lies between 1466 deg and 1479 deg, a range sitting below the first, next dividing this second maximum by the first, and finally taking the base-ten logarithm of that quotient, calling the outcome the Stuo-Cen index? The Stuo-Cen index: -0.016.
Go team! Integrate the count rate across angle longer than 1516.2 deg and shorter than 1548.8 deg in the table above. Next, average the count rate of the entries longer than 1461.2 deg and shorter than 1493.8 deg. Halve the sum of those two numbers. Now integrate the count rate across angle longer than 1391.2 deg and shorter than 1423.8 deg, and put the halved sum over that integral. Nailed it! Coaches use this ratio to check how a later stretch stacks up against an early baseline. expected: 0.491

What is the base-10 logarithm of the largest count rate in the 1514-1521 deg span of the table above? 1.621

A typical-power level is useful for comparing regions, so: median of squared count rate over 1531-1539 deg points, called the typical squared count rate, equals 1486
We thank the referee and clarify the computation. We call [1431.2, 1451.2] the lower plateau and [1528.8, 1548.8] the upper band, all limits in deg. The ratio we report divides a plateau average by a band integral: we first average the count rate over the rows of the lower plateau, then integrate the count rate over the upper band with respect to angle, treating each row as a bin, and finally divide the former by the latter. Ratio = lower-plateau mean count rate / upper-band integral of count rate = 0.0501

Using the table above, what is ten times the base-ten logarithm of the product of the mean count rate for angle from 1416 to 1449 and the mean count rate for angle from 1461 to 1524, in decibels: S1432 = 31.36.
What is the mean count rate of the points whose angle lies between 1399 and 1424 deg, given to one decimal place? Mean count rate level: 39.1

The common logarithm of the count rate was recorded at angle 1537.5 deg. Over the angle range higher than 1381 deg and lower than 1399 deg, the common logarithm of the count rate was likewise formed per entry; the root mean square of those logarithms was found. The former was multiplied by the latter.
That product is 2.515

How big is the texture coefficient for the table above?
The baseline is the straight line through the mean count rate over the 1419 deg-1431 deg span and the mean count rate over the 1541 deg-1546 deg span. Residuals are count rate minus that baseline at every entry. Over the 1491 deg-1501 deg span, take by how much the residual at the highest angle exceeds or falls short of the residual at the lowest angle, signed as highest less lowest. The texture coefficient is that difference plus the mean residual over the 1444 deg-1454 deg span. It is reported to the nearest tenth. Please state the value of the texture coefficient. 2.4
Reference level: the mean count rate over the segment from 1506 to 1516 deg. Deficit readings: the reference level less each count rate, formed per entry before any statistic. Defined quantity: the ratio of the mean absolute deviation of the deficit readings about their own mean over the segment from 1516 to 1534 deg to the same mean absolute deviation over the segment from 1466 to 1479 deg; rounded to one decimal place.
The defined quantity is 1.1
